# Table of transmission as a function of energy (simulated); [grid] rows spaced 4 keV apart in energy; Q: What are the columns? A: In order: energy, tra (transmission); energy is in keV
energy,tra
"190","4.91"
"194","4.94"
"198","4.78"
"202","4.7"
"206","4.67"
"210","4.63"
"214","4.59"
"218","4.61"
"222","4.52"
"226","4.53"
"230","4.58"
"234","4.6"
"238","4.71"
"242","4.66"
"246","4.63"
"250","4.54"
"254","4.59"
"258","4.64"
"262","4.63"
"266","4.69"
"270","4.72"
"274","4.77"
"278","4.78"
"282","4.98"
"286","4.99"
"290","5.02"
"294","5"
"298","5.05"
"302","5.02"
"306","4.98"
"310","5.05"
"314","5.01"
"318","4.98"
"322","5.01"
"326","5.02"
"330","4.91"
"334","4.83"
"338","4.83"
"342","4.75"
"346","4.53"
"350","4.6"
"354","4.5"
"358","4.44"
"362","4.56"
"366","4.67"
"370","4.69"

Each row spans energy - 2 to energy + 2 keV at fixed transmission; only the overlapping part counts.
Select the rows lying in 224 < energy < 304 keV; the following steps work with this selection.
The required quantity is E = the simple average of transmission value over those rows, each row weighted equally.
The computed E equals 4.76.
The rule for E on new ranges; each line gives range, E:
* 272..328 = 4.98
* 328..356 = 4.71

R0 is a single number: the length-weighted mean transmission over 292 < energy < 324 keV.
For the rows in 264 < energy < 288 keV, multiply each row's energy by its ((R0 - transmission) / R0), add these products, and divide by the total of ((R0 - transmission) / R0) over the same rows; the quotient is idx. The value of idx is 272.0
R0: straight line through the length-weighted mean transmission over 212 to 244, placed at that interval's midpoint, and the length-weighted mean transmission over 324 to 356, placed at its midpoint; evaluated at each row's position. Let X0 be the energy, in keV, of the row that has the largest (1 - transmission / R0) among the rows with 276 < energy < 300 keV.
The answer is 278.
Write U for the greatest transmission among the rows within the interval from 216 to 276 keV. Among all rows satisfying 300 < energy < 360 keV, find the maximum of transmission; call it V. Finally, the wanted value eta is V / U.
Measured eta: 1.06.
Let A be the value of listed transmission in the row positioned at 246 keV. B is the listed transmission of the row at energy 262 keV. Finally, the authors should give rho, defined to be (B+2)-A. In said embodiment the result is 2.0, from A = 4.63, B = 4.63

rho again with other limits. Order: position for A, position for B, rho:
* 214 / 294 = 2.4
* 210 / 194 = 2.3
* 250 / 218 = 2.1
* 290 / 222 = 1.5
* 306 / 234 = 1.6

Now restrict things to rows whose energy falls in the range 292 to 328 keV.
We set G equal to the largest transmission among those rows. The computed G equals 5.05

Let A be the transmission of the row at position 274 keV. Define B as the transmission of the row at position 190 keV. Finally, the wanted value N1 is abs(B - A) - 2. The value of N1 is -1.86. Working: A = 4.77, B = 4.91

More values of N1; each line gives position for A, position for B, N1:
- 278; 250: -1.76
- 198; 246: -1.85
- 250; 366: -1.87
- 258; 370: -1.95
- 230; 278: -1.80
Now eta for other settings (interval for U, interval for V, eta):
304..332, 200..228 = 0.93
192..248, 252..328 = 1.02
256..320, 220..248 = 0.93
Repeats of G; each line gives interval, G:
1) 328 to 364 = 4.91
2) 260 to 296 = 5.02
